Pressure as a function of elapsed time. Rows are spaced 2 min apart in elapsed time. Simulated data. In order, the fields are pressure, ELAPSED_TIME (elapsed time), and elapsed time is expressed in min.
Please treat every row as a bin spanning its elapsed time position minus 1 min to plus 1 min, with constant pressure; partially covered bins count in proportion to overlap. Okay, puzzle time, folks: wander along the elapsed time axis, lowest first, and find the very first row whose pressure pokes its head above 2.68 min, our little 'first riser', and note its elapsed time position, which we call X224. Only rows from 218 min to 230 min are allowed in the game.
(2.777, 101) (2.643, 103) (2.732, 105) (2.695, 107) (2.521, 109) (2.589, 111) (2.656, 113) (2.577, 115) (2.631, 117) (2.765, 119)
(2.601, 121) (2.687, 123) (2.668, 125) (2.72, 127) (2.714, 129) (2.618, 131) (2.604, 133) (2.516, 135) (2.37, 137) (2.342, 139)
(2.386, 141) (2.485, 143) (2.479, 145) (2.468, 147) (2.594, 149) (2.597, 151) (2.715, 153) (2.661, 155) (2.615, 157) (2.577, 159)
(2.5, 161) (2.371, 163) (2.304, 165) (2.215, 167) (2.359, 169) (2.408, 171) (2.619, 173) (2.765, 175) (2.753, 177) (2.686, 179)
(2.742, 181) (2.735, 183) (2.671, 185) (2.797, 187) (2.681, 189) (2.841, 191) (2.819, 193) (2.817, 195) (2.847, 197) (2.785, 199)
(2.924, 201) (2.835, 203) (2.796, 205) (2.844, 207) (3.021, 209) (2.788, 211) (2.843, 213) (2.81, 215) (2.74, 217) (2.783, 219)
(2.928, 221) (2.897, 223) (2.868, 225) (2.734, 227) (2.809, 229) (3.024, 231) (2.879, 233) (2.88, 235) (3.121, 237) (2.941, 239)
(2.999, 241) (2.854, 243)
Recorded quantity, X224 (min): 219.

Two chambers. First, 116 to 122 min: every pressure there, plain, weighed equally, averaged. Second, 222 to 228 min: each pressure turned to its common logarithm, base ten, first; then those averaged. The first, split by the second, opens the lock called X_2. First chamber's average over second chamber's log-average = 5.9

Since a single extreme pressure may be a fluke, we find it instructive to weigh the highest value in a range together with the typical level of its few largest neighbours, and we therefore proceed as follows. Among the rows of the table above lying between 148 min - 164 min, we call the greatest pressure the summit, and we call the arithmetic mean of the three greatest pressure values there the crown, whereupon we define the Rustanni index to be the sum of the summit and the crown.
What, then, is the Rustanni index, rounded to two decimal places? 5.38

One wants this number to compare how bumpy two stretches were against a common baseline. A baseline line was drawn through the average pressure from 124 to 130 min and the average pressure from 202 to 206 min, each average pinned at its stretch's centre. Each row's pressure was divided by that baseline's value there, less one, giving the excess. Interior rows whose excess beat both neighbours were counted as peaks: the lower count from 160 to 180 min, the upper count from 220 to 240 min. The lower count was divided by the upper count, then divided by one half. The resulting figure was 1.0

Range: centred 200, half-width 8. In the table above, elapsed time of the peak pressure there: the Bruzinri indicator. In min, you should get 201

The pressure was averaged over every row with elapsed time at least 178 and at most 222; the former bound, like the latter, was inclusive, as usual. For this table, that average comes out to 2.81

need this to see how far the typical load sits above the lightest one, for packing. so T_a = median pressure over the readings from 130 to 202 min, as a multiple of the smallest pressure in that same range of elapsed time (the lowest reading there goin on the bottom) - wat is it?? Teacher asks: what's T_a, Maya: 1.181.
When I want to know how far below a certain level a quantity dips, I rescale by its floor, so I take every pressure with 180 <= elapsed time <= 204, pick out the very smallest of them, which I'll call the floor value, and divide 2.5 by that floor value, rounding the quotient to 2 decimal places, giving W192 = 0.94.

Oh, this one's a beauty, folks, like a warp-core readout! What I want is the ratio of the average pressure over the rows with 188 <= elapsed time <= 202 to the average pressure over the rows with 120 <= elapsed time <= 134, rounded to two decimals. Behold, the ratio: 1.06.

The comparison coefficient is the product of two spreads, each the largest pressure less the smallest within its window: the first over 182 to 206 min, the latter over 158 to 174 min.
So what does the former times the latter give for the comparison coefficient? 0.102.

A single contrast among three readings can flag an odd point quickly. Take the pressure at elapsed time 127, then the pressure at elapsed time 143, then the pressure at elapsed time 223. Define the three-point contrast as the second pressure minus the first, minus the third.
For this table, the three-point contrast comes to -3.13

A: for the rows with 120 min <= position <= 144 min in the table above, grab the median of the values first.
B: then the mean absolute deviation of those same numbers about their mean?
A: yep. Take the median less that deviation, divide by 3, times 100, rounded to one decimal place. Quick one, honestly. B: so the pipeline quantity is 82.9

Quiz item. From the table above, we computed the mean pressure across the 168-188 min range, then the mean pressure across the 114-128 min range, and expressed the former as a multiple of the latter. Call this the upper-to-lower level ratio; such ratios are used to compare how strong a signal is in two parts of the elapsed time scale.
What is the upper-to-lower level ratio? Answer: 1.00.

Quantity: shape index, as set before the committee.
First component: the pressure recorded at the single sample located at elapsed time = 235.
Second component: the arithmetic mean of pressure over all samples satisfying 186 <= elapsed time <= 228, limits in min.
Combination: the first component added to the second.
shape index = 5.71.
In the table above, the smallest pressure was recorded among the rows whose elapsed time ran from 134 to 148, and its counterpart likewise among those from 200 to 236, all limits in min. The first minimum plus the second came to 5.08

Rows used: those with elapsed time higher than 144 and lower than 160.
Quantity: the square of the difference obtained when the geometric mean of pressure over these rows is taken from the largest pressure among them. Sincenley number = 0.016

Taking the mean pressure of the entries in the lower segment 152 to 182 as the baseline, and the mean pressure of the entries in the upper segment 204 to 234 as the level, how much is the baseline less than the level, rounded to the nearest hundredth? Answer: 0.30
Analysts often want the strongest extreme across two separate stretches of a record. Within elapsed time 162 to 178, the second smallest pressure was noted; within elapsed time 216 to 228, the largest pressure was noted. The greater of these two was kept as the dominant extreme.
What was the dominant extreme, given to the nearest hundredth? 2.93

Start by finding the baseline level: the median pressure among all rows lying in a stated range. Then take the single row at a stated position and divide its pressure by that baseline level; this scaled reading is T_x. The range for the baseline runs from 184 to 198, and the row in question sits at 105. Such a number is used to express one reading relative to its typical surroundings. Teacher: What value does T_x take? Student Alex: 0.97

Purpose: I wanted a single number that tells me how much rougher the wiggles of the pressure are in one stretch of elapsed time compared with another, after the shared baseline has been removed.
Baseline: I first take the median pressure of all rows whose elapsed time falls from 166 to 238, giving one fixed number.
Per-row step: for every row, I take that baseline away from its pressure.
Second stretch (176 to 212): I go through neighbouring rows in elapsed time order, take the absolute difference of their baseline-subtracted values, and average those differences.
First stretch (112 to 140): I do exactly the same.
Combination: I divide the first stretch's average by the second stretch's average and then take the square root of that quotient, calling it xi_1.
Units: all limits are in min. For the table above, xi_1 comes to 0.94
